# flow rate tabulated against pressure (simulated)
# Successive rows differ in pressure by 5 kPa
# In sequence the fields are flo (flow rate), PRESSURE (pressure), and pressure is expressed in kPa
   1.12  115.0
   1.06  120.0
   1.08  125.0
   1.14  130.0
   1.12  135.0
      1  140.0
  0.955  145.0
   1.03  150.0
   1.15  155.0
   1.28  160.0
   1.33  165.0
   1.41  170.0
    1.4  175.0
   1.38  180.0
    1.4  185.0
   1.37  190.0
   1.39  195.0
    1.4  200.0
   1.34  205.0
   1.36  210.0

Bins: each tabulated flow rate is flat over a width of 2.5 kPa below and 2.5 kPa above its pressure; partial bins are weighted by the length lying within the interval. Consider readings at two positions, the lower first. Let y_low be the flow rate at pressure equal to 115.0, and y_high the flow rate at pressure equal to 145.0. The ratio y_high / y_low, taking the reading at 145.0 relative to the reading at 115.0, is 0.85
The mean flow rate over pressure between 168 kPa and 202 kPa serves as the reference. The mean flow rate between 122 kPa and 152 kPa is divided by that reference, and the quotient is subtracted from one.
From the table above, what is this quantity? 0.24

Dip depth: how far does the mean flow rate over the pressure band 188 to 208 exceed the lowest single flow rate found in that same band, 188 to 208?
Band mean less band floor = 0.035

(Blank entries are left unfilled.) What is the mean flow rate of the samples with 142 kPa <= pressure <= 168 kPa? 1.15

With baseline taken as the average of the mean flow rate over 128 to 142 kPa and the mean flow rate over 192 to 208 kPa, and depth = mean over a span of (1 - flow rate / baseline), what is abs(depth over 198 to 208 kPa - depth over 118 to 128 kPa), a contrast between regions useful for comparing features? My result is 0.24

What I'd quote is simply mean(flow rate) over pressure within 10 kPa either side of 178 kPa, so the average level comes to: 1.40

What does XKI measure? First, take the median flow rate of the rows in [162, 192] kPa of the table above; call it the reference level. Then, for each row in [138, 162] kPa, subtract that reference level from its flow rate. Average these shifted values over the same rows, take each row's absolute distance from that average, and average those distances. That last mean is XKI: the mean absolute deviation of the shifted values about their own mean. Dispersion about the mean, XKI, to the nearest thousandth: 0.106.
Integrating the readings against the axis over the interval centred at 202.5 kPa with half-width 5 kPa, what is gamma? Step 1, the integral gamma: 13.7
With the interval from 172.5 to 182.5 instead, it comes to 13.9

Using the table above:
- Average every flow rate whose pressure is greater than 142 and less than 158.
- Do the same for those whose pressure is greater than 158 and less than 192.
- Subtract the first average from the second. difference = 0.32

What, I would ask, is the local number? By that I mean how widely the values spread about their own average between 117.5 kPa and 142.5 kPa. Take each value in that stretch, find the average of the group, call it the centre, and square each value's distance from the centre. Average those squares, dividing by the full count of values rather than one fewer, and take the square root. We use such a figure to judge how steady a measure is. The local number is 0.05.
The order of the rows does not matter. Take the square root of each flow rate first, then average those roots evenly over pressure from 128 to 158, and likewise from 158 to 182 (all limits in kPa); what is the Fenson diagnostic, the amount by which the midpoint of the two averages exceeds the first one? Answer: 0.067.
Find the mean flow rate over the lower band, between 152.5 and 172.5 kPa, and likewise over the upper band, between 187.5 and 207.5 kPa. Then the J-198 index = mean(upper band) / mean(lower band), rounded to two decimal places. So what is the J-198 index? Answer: 1.06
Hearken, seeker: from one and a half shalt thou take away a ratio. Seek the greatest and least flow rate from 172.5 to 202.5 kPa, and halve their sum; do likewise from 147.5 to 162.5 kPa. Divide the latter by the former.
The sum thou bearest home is 0.666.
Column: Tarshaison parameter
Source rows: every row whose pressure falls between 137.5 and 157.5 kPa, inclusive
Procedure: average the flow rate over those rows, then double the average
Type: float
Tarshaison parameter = 2.1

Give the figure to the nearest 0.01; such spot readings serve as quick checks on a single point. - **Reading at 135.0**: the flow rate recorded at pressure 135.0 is 1.12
